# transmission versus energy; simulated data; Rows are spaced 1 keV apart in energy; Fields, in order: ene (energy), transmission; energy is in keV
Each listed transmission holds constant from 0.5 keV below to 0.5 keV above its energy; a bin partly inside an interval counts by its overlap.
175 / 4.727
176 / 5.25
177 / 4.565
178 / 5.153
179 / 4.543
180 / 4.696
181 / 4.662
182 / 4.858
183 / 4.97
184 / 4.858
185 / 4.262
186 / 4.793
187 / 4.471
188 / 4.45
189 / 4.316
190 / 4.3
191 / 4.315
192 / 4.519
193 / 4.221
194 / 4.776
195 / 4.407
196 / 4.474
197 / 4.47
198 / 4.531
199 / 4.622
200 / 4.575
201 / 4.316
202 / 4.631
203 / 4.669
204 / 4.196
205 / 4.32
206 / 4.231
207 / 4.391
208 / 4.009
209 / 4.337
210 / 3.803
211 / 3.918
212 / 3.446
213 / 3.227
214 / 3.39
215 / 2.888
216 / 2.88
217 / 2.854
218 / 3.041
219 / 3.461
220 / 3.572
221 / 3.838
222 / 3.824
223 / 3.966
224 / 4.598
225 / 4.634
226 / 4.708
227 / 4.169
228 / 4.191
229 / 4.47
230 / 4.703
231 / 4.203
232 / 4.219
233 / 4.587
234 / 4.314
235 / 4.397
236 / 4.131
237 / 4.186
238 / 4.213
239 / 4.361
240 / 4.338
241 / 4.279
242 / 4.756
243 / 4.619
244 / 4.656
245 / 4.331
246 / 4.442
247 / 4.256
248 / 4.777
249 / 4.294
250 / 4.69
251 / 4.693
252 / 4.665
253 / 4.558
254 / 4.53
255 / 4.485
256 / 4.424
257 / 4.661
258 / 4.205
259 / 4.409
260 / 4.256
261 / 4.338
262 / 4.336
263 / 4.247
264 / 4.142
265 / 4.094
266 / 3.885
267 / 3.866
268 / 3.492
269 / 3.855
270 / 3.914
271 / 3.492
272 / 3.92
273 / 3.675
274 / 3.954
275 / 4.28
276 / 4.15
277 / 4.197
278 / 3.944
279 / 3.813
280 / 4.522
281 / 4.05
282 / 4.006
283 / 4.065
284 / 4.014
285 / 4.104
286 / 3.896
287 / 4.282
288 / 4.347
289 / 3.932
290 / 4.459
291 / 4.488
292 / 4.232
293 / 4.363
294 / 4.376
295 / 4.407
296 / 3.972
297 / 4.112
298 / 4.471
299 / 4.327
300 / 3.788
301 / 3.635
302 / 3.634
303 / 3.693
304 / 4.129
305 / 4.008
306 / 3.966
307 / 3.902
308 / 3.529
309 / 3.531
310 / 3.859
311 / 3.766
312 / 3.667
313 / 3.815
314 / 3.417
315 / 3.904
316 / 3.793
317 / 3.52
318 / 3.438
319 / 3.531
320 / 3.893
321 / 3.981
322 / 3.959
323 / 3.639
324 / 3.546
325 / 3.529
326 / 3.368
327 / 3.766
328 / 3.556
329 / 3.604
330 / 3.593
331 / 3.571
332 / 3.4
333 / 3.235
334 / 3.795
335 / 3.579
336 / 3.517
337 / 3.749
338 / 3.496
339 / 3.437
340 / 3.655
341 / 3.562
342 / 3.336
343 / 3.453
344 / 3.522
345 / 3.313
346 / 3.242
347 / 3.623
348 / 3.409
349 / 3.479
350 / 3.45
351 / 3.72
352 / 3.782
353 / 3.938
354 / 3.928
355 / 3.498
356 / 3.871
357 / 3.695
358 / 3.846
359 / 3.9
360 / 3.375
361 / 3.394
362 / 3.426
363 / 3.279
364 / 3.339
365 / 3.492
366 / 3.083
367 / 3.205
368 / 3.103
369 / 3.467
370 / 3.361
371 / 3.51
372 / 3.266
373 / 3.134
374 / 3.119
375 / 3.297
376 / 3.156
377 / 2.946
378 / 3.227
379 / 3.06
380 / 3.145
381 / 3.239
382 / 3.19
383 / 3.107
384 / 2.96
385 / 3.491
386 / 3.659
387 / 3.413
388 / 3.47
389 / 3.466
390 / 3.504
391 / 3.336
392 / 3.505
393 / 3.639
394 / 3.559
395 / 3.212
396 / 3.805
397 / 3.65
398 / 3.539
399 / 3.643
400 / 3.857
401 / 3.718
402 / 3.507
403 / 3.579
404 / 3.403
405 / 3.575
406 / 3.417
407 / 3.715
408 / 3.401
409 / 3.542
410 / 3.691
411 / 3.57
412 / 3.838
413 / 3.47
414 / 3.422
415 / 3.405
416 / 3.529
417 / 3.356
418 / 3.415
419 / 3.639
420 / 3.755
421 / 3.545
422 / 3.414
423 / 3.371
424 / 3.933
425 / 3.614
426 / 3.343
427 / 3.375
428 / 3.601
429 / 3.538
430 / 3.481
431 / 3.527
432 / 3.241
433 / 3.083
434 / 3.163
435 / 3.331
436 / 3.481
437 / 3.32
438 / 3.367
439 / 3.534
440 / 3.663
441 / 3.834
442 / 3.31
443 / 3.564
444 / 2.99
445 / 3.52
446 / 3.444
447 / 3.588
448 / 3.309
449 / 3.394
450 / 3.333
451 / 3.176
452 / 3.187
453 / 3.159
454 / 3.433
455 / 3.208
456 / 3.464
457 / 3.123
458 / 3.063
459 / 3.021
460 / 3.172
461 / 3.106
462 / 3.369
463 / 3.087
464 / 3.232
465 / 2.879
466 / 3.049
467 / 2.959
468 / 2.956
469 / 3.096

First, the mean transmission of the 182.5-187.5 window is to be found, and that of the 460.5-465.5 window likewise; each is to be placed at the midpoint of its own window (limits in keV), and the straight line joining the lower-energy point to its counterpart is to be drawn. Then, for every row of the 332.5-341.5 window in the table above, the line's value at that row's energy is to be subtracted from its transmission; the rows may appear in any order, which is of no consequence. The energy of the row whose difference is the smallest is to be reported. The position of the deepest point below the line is 333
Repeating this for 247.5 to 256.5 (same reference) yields 249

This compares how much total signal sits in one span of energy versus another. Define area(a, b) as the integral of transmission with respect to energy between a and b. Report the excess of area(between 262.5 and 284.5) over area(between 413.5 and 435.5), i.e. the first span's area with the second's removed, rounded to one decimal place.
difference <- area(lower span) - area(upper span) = 11.5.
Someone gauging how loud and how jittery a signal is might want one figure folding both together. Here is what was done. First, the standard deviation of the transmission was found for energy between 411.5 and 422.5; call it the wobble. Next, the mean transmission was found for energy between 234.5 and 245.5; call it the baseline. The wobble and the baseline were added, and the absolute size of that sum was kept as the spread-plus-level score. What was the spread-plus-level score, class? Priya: 4.54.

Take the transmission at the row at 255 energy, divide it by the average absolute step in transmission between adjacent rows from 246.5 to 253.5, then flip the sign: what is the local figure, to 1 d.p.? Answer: -17.5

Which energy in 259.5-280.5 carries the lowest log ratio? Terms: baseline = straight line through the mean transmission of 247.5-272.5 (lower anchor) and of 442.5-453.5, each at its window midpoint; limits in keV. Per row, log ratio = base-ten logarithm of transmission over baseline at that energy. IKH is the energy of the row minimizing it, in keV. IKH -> 268 keV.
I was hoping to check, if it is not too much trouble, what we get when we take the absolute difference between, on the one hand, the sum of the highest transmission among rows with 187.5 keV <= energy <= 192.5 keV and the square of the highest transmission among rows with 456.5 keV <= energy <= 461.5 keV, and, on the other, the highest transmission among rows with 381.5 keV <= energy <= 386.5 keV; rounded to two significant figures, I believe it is 11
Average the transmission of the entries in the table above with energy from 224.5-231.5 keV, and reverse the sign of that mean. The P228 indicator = -4.4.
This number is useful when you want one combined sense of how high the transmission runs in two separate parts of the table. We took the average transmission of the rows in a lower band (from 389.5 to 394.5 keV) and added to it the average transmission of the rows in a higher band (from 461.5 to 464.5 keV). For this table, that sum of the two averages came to 6.7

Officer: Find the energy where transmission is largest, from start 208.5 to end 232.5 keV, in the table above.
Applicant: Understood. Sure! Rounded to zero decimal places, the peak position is 226 keV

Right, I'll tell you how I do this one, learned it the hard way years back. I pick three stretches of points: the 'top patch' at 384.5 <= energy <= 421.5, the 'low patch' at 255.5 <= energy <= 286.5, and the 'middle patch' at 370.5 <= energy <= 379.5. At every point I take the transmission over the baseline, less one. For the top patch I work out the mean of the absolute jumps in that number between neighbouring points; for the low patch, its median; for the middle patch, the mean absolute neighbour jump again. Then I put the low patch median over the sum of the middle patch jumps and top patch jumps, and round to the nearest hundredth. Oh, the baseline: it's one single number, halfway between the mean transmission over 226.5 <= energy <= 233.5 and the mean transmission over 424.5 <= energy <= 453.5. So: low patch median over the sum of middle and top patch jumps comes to 0.54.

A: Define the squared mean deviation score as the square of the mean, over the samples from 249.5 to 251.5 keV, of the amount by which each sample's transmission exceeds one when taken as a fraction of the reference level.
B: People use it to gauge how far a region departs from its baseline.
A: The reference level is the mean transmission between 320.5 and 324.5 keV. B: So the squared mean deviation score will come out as 0.058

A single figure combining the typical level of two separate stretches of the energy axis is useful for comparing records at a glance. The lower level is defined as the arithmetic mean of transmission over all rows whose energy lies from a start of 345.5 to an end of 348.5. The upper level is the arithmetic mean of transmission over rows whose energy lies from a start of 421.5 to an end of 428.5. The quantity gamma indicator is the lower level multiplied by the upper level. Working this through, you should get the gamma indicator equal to 12.1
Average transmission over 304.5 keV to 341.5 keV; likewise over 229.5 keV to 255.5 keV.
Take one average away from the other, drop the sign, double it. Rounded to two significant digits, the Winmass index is 1.6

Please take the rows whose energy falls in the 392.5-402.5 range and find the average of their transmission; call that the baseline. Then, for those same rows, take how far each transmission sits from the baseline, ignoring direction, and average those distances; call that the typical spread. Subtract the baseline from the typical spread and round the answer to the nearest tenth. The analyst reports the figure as -3.5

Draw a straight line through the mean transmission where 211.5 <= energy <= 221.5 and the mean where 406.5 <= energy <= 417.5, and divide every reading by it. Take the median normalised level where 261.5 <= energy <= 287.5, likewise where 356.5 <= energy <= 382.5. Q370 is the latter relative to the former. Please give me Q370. 0.79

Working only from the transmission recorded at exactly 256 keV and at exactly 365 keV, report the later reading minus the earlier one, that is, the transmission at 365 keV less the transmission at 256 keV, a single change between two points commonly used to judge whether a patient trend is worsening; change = -0.93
